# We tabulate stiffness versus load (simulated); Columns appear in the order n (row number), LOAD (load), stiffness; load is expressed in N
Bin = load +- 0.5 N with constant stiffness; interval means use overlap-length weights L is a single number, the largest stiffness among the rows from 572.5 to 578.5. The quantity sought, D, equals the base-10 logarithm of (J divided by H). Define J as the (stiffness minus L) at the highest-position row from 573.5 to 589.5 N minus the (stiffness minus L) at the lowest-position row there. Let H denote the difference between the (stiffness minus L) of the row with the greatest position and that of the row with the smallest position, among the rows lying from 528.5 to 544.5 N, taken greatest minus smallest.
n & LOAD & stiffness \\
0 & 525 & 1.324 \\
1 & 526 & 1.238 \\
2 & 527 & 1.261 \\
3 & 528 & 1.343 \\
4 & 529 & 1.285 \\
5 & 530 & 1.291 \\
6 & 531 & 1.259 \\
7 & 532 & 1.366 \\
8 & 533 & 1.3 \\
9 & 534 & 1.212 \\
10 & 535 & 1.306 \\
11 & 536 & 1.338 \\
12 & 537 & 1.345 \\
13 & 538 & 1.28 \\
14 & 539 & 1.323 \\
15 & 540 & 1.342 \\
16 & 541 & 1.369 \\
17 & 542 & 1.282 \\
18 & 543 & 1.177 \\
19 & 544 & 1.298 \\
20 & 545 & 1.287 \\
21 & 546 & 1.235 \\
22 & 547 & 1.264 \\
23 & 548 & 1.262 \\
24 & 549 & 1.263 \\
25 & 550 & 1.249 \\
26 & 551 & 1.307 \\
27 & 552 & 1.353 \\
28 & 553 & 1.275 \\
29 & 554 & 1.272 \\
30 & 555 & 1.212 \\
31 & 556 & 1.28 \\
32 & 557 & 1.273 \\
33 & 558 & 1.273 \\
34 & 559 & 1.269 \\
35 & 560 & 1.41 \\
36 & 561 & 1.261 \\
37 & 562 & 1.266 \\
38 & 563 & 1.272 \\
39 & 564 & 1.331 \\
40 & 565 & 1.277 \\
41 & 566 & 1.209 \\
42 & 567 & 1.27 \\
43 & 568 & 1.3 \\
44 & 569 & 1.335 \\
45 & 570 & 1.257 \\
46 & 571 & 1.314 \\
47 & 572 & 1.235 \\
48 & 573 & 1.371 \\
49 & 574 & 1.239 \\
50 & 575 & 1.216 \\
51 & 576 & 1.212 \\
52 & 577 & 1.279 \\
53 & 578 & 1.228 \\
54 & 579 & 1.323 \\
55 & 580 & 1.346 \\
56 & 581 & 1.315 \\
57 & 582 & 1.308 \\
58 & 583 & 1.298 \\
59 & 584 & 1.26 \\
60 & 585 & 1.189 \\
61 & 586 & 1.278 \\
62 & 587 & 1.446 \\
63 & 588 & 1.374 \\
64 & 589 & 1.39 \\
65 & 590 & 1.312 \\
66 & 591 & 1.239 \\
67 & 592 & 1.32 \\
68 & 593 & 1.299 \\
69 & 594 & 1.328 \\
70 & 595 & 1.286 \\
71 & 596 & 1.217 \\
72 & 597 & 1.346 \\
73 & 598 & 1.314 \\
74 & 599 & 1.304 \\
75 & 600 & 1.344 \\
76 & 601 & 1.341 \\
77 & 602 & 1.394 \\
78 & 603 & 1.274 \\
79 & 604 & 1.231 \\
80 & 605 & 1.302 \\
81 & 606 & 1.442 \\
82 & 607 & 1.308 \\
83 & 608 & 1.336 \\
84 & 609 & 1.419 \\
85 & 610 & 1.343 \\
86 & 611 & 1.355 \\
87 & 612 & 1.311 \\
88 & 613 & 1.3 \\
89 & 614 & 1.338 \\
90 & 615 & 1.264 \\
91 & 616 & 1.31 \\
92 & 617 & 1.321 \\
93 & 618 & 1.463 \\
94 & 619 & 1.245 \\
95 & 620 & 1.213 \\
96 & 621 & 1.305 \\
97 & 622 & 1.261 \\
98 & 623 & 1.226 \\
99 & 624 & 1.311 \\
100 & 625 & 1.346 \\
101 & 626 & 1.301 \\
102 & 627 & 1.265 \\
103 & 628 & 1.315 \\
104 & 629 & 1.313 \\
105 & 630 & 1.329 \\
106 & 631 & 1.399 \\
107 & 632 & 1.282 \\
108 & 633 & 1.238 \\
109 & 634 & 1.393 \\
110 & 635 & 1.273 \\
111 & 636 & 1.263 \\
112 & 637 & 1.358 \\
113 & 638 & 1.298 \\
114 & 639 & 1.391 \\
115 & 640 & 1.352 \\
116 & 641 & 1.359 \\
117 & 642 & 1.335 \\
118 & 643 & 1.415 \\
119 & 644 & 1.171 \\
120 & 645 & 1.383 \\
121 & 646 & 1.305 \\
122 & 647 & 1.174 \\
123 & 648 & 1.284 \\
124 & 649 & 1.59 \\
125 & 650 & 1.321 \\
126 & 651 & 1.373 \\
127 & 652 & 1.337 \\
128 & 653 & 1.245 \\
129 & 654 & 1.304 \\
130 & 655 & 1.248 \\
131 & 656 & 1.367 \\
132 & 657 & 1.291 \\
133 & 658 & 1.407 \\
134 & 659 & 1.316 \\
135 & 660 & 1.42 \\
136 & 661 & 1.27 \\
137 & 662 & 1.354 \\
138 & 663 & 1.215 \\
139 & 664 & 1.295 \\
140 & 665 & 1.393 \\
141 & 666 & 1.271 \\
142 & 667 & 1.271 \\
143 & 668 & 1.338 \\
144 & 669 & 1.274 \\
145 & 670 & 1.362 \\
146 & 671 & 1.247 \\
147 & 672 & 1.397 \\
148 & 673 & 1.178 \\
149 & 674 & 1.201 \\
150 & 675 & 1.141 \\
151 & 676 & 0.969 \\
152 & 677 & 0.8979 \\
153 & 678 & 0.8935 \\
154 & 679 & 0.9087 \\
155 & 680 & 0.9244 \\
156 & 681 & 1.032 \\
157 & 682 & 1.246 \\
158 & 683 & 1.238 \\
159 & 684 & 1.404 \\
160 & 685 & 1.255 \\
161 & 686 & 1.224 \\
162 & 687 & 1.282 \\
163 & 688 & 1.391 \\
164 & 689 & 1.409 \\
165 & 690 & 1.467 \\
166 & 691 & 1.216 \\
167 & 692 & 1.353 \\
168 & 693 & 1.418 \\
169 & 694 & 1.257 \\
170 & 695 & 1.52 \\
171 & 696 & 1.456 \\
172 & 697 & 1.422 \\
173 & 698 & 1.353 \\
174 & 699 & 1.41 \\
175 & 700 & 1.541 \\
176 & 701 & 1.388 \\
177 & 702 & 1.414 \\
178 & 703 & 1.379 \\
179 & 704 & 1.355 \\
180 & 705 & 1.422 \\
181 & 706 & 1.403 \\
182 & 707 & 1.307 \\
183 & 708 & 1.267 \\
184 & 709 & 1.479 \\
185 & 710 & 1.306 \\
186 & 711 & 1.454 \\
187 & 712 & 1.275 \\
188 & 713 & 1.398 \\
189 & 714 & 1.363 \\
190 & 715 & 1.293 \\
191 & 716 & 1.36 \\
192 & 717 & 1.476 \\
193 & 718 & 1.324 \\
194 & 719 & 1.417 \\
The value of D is 1.1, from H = 0.01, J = 0.151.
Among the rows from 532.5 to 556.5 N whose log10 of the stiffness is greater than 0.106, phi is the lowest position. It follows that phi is 533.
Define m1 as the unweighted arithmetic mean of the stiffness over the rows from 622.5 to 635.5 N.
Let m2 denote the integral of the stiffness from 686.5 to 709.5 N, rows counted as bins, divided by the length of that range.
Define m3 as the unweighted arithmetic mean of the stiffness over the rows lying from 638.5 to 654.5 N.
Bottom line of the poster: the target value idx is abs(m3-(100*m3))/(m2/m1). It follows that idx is 124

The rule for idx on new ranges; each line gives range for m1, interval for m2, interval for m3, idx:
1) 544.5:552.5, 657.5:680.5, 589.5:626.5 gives 137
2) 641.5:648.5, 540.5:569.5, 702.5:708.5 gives 136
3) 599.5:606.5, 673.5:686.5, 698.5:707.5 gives 168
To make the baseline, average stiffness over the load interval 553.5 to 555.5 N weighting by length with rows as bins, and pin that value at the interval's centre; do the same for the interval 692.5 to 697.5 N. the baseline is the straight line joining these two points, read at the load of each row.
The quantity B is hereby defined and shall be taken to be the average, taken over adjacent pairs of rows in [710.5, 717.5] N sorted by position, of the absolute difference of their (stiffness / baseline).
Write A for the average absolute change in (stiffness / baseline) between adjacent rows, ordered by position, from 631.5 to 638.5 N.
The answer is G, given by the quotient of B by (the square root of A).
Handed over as 0.278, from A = 0.060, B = 0.0684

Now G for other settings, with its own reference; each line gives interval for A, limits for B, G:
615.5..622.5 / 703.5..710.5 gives 0.272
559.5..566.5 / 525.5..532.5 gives 0.197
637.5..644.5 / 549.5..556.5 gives 0.172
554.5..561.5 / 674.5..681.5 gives 0.207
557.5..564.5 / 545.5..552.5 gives 0.091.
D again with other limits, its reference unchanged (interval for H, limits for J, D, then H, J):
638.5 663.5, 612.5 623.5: -0.4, -0.18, -0.074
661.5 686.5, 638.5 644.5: 0.2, -0.13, -0.220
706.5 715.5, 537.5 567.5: -0.1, -0.01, -0.010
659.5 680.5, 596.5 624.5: -1.2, -0.50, -0.035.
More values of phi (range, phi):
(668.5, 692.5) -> 670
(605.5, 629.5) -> 606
